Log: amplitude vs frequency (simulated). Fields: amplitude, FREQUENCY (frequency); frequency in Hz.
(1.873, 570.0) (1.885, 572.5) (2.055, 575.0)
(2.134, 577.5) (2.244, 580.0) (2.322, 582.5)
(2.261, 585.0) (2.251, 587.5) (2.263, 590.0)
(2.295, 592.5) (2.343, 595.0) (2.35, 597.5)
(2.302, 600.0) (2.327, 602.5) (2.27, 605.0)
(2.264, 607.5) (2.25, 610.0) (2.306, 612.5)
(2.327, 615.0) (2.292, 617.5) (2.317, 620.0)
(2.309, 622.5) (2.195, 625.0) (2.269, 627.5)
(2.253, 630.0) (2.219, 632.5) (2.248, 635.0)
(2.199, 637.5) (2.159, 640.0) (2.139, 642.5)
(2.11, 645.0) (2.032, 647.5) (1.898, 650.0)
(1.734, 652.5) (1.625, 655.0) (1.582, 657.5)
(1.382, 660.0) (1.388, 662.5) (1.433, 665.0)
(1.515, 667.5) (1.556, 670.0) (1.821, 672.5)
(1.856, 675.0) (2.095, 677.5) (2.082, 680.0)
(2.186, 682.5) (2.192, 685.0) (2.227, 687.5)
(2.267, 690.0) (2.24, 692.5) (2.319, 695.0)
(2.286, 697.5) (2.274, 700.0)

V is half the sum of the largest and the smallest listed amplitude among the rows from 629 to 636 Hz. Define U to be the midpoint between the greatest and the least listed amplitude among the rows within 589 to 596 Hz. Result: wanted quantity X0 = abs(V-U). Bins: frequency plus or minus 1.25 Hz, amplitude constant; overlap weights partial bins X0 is 0.07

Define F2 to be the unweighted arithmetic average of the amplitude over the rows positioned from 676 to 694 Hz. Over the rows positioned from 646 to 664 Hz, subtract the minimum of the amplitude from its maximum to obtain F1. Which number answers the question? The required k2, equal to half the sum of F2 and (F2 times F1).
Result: 1.8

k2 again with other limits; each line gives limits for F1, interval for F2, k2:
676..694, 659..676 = 0.9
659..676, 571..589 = 1.6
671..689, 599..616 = 1.6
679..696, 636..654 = 1.3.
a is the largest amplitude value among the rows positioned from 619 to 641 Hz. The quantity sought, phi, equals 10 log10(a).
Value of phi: 3.65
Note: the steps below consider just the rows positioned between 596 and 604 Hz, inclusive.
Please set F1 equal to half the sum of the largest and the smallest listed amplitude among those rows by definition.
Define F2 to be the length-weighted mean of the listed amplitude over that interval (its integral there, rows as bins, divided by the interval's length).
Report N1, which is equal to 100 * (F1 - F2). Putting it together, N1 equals 0.1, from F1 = 2.33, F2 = 2.33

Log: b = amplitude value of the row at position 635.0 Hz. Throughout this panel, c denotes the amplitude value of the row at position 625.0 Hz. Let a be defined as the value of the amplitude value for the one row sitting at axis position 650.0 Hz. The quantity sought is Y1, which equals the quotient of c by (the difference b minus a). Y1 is 6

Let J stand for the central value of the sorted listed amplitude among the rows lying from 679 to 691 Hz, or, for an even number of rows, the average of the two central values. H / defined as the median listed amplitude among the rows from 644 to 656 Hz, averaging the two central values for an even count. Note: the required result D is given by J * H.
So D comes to 4.2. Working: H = 1.90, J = 2.19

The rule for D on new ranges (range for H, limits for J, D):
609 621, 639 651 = 4.9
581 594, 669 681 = 4.2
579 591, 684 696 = 5.1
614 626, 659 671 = 3.3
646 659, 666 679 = 3.2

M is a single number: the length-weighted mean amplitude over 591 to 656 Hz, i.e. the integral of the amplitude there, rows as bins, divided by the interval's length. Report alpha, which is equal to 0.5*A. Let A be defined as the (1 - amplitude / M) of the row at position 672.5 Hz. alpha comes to 0.085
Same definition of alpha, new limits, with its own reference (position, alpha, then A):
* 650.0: 0.068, 0.14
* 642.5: 0.013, 0.03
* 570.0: 0.074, 0.15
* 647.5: 0.037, 0.07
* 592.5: -0.023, -0.05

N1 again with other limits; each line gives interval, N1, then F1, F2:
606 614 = 0.3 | 2.28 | 2.27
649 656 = 1.0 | 1.76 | 1.75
